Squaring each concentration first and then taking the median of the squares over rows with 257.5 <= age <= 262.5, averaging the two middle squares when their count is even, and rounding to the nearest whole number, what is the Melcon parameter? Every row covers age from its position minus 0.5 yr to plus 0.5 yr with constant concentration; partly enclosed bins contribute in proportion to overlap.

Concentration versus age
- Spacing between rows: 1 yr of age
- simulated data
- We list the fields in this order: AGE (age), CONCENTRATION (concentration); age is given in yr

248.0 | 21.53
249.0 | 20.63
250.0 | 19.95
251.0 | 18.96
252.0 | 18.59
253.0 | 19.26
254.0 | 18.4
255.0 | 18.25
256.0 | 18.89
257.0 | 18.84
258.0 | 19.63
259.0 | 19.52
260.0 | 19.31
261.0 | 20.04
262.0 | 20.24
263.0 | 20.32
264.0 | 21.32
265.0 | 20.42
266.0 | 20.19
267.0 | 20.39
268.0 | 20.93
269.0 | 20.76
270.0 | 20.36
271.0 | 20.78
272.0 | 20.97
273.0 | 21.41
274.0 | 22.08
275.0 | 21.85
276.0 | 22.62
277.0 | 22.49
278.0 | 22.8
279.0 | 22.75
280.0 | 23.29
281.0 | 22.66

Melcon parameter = 385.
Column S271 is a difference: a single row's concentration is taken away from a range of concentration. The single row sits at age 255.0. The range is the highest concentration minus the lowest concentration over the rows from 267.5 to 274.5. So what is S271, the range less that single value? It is -16.5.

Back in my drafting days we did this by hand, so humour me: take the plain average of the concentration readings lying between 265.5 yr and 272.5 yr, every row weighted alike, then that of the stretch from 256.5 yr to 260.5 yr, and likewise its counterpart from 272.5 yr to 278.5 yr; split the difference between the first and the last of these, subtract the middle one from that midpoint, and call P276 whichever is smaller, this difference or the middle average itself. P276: 2.09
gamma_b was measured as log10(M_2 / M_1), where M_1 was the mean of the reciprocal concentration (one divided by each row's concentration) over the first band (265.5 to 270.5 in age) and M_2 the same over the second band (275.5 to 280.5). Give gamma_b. -0.045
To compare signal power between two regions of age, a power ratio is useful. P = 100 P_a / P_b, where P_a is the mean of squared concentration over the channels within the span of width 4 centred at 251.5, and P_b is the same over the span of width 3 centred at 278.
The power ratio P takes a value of 72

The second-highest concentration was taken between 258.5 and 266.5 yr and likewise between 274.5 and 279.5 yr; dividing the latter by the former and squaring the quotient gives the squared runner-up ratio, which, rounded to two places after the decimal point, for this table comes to 1.24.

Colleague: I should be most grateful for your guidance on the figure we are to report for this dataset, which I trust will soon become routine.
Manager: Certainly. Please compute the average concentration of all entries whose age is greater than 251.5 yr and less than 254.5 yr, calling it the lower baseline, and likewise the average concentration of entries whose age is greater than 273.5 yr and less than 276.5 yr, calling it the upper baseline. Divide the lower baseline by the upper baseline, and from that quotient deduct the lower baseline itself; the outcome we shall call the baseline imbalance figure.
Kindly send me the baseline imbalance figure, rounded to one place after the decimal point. -17.9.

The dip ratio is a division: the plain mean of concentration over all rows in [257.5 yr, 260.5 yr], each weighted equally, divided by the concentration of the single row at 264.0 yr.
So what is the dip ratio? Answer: 0.91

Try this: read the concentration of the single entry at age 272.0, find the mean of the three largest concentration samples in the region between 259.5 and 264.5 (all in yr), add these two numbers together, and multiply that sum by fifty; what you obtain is 2080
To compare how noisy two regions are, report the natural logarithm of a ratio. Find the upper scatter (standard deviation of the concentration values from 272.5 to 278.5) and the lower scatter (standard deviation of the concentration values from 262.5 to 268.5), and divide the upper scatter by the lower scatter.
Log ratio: 0.19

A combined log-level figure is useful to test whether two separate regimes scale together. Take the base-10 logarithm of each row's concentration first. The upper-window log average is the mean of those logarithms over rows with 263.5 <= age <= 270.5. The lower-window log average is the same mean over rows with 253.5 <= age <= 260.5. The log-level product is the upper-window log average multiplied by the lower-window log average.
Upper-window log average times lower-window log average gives 1.68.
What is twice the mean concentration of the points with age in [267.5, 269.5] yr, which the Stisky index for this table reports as 41.7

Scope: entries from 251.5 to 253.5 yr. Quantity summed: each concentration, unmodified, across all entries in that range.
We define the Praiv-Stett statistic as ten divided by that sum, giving 0.264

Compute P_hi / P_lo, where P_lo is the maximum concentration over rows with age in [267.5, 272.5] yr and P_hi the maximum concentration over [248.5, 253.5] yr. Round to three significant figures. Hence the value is 0.984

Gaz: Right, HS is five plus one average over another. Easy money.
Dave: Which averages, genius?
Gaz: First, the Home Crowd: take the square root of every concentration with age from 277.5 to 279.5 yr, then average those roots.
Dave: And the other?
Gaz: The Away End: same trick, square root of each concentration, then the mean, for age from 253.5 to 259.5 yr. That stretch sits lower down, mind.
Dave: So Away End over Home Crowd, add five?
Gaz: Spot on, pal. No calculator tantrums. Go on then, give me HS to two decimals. 5.91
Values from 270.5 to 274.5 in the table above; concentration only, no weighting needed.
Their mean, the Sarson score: 21.3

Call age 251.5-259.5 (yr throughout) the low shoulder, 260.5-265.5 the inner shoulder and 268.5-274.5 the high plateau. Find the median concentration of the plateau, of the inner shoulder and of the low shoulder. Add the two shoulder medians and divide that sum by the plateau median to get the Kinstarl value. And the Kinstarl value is 1.88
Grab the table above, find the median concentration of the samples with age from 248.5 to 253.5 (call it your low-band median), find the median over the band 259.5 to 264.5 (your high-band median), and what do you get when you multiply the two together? 390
